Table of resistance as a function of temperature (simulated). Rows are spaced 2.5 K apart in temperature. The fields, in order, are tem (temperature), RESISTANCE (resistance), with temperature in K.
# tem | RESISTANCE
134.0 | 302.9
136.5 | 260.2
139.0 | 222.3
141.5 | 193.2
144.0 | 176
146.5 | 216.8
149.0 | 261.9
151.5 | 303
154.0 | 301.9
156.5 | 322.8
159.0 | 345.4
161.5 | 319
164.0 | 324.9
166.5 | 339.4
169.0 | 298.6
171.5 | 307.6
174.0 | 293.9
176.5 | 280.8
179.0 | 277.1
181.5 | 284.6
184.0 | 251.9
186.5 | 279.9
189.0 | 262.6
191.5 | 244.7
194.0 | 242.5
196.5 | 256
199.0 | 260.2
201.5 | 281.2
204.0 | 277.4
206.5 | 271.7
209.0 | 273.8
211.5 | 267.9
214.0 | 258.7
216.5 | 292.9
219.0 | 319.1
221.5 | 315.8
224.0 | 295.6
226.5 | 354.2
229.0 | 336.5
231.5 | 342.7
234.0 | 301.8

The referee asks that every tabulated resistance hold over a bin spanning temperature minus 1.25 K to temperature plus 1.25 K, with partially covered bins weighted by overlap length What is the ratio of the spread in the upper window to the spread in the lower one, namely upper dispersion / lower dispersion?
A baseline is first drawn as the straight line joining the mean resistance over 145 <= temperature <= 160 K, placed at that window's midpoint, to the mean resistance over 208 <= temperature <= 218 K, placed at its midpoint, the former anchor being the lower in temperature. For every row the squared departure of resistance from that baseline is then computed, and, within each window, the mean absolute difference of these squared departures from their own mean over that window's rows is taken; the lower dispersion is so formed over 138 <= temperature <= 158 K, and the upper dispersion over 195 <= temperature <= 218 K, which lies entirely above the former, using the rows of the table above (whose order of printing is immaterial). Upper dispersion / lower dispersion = 0.04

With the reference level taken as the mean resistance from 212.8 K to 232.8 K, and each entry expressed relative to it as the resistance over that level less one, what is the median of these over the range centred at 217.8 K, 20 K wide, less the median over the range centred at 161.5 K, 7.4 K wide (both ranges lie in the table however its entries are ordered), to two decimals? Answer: -0.10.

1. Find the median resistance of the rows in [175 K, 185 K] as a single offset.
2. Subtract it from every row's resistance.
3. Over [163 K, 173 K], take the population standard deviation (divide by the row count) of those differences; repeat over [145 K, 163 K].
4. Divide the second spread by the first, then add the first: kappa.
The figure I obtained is 18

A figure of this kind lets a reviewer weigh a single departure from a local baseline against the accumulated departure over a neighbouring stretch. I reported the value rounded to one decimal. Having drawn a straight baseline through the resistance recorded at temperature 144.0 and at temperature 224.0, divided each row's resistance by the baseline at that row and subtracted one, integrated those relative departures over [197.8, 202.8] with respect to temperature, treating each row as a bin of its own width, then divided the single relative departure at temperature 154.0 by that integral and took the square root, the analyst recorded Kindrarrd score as 1.7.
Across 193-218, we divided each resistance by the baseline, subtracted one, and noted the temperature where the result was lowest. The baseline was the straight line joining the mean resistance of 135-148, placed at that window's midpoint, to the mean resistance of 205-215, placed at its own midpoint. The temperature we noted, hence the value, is 194.0 K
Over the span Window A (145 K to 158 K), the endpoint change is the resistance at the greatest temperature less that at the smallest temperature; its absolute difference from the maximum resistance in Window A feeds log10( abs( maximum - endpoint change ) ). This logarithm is 2.34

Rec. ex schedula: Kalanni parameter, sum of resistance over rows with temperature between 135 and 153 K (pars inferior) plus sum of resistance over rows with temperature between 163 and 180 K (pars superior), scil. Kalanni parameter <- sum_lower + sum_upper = 3756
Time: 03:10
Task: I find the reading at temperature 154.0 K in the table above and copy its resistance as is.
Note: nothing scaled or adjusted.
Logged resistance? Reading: 301.9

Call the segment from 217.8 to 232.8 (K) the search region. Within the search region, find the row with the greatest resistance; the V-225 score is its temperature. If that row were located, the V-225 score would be 226.5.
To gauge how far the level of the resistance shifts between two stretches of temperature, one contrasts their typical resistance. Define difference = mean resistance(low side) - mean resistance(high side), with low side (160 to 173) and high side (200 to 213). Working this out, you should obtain 44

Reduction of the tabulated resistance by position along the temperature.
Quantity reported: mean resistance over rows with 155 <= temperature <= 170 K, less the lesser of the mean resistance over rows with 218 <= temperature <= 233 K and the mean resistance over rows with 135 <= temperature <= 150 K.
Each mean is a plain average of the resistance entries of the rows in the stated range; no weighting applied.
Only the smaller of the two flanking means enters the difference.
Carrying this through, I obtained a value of 103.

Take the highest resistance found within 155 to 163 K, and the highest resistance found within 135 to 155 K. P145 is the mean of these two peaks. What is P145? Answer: 324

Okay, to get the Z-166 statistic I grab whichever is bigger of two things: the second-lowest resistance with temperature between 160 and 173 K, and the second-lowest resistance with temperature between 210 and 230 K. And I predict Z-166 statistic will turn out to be 308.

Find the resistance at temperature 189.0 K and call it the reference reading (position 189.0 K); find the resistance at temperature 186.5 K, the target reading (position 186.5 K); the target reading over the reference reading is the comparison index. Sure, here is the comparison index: 1.07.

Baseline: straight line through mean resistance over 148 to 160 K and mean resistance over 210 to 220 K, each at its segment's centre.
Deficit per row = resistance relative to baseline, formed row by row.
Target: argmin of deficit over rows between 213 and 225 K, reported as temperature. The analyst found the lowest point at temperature 214.0 K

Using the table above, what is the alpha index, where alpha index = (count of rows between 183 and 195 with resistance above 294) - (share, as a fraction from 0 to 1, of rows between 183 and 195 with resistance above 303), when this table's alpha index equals 0.0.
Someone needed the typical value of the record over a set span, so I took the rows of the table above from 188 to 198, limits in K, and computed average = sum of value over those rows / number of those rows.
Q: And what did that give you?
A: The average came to 251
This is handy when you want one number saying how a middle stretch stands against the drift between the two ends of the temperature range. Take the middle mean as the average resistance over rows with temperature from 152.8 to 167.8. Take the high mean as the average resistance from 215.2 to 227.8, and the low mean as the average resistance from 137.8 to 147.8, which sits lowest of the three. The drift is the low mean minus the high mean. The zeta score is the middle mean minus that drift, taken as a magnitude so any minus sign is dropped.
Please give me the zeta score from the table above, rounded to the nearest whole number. 439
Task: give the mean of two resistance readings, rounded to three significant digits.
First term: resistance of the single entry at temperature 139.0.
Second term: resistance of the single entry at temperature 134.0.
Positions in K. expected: 263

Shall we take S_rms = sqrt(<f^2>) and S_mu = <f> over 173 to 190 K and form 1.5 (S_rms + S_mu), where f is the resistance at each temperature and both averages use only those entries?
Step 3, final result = 828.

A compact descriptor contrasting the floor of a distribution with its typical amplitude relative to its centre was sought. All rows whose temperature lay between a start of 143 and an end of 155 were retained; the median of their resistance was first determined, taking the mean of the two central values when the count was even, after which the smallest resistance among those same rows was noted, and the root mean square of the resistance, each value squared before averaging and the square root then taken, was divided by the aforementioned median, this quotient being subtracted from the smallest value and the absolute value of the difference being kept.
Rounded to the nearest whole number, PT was 175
